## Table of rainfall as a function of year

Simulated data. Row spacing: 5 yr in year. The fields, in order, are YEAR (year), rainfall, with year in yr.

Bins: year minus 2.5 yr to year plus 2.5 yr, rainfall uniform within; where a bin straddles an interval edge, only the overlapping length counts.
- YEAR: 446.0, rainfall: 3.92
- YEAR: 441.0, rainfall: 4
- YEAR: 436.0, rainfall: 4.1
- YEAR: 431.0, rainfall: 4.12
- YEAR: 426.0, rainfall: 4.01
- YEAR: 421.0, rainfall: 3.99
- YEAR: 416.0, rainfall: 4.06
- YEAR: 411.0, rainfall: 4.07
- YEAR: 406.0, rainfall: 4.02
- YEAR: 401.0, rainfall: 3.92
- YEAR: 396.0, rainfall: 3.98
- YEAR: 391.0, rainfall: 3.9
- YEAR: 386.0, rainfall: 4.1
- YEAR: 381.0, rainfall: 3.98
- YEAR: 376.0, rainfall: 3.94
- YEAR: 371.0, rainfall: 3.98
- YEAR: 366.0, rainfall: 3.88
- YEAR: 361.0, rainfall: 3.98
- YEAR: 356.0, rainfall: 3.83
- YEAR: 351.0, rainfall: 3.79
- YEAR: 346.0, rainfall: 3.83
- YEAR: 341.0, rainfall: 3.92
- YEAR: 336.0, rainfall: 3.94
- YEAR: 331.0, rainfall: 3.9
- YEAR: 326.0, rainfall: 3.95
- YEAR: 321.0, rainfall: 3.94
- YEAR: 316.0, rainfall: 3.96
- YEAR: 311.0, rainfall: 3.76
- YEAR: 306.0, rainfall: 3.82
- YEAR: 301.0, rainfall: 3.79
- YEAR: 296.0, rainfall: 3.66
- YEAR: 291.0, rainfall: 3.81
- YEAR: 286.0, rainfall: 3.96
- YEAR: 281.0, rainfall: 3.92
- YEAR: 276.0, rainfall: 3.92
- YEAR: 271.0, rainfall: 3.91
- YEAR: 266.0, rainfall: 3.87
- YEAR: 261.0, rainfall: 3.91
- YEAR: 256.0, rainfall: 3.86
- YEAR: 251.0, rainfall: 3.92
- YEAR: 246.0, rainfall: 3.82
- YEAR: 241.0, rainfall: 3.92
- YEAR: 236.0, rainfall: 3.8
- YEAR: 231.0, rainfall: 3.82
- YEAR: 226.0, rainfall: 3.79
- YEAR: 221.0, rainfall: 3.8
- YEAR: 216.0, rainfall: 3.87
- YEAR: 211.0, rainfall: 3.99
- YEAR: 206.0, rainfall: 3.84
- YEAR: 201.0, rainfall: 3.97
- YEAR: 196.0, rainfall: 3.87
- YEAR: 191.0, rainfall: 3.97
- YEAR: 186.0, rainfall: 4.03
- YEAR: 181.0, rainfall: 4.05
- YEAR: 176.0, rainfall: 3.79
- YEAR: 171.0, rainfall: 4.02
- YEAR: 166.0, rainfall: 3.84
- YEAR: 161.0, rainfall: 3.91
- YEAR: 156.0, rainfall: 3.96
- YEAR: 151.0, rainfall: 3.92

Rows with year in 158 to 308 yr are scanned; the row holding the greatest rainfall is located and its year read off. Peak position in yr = 181.0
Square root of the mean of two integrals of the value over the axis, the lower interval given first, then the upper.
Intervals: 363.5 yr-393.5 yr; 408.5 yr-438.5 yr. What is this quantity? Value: 10.97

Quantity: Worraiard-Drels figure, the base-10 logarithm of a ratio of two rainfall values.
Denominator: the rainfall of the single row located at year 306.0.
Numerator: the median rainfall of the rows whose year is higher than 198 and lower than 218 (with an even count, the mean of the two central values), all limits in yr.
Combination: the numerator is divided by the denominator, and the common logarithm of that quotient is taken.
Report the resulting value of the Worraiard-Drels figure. 0.011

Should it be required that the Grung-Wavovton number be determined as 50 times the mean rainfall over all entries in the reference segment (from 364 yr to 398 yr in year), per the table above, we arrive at 198.3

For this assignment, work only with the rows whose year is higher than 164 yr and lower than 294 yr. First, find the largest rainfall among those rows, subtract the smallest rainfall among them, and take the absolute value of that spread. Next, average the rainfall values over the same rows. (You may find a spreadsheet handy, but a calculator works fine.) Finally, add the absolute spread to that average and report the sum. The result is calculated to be 4.15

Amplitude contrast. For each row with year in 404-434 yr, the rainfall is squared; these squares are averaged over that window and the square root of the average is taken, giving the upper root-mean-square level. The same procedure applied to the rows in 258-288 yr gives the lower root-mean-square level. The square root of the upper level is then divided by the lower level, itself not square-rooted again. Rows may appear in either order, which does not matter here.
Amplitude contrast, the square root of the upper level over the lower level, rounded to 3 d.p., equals 0.514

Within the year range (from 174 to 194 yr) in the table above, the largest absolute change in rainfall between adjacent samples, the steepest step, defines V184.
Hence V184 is 0.26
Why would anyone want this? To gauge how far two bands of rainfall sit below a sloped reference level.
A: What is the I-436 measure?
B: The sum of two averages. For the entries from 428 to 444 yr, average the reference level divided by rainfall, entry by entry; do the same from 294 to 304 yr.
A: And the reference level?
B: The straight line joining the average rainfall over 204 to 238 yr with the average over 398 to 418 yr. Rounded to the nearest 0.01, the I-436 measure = 2.04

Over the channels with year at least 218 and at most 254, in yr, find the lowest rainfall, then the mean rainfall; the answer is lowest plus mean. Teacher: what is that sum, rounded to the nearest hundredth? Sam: 7.63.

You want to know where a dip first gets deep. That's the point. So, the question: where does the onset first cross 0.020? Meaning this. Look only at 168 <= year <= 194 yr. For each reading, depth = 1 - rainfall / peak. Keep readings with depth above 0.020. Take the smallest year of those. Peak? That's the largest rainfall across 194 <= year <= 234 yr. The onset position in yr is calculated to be 176.0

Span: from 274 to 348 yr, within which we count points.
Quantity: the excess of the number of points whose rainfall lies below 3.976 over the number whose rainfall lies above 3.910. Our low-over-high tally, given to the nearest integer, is 7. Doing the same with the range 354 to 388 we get -2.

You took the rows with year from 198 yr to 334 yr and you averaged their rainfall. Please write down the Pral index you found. 3.87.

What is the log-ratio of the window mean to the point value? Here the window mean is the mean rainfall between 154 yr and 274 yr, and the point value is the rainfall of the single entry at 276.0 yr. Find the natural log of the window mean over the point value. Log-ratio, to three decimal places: -0.006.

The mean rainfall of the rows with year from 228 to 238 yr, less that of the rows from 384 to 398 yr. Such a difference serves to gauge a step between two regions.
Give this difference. -0.18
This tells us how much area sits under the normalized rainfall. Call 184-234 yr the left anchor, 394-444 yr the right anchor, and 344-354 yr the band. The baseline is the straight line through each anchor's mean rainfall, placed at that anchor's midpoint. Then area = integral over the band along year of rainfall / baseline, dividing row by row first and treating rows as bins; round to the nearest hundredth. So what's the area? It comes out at 9.57 yr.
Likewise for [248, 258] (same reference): 9.92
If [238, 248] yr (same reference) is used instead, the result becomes 9.88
